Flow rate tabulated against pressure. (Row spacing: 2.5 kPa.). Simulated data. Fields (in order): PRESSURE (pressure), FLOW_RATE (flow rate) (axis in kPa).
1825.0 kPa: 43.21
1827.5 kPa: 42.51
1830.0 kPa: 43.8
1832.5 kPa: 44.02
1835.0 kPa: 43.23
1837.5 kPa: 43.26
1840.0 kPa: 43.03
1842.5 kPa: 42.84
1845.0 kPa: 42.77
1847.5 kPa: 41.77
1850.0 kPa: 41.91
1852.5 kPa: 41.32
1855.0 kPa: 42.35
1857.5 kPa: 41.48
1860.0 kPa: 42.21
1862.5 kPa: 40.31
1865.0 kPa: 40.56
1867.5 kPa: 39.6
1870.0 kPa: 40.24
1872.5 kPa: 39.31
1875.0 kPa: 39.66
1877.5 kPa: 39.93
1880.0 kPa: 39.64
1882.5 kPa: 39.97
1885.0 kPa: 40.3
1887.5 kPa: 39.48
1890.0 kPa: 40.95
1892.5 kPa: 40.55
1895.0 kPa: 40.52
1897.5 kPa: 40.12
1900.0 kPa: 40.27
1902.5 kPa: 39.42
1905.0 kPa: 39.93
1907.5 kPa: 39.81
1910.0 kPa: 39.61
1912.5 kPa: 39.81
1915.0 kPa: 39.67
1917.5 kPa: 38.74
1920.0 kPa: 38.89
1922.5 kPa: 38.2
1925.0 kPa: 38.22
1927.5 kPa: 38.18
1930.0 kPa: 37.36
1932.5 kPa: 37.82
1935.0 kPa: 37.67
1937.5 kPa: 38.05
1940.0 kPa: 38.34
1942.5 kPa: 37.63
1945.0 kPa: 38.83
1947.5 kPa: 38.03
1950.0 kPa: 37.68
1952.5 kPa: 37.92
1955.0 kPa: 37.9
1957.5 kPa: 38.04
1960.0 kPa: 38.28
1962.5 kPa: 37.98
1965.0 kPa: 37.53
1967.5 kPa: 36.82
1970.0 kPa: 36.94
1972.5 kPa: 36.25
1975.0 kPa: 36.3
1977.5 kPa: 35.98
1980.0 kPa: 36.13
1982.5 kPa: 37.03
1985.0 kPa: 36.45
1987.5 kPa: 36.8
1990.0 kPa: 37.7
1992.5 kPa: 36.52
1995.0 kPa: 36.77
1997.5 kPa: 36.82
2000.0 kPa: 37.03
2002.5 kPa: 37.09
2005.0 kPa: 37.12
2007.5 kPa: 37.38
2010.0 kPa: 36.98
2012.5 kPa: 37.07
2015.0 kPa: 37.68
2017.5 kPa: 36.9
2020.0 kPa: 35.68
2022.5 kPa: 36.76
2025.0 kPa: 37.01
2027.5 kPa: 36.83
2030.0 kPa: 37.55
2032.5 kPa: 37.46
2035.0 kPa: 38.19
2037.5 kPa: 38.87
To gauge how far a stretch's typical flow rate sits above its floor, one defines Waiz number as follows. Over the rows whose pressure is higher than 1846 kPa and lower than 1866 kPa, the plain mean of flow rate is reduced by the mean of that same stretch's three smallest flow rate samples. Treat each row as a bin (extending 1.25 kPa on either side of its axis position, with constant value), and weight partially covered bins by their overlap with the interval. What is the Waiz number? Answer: 0.8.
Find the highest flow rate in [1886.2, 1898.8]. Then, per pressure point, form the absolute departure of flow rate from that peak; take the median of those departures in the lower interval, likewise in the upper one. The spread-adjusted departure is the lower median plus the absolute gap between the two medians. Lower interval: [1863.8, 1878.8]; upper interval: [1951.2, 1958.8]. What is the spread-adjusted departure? 3.0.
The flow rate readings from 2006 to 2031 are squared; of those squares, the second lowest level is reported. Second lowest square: 1351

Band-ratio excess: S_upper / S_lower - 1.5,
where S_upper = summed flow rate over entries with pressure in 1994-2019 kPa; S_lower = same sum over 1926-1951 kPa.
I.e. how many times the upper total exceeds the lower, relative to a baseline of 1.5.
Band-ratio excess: -0.523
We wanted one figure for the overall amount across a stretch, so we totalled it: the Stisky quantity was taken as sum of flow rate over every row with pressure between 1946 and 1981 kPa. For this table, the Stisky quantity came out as 522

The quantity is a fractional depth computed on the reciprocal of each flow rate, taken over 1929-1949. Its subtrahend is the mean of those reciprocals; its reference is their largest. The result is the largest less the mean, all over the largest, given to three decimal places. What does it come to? 0.016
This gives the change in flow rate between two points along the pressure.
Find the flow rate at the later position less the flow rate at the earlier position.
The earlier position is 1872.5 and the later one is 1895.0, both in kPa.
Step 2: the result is 1.2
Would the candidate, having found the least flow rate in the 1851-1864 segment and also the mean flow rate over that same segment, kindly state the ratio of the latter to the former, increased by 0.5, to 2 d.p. 1.53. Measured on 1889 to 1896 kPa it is 1.50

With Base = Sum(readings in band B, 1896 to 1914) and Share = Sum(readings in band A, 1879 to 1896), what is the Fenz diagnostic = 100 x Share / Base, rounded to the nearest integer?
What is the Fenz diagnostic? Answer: 101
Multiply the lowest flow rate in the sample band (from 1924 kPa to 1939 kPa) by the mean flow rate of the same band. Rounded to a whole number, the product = 1415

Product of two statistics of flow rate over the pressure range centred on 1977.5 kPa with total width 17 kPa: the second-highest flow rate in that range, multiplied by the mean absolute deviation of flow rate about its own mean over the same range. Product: 11.6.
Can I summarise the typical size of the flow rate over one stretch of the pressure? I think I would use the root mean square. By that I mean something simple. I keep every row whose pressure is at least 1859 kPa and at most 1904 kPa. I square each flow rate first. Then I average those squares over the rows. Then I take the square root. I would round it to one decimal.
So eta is 40.2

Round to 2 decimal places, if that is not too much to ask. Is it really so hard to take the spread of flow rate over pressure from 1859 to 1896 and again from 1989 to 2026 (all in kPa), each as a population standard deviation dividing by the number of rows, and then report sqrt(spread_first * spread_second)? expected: 0.57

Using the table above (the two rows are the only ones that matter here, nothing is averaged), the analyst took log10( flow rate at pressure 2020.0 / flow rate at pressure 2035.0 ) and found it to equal -0.03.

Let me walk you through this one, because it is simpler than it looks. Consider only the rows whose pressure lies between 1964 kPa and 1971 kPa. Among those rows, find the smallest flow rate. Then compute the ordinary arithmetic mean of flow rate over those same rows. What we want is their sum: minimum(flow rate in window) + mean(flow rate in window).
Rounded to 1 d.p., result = 73.9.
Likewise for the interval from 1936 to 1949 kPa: 75.8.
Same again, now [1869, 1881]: 79.1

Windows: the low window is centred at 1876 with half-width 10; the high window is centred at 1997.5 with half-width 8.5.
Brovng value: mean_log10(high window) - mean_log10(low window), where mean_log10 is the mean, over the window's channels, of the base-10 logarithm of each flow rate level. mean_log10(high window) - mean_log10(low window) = -0.032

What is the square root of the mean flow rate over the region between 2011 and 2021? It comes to 6.07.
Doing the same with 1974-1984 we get 6.03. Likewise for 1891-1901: 6.35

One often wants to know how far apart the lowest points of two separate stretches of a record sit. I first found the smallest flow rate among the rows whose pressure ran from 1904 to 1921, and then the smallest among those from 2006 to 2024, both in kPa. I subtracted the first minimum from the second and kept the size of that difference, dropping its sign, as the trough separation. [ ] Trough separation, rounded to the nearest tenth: 3.1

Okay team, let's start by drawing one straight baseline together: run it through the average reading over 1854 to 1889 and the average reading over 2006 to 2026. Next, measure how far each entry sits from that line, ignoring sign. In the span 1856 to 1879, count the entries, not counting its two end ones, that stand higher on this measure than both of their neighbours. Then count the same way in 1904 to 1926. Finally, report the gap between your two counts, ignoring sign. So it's 0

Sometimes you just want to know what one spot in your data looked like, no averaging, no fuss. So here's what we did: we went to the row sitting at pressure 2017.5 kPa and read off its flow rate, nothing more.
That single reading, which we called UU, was 36.9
